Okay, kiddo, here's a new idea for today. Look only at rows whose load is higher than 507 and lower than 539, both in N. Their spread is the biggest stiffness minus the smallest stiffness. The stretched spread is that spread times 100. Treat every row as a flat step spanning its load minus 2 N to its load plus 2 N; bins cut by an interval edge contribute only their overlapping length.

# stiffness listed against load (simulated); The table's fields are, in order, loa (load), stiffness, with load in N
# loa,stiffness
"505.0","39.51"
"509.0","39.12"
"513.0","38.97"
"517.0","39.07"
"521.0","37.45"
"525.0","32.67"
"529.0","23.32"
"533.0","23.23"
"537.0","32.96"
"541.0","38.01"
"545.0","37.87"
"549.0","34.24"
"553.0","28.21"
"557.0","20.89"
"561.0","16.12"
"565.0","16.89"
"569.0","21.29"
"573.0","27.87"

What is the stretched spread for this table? 1589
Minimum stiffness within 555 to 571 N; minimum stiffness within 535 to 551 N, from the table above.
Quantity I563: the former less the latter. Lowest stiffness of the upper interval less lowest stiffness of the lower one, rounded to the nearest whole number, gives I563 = -17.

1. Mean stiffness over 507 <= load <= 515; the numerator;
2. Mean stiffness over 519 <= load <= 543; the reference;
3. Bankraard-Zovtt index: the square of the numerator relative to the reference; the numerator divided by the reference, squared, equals 1.6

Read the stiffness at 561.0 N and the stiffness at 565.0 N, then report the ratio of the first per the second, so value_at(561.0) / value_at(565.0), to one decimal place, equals 1.0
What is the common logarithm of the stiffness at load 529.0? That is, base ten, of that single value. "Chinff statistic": 1.37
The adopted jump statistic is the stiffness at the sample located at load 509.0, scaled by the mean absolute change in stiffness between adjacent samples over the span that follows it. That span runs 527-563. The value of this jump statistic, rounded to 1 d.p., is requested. 8.5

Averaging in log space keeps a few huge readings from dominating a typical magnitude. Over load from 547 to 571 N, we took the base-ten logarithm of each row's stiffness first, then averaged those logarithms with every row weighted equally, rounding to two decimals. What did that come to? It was 1.34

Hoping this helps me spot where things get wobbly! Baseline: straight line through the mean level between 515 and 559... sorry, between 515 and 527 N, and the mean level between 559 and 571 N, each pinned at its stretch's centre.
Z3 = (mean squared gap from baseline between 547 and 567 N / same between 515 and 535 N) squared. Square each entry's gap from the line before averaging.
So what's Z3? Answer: 0.6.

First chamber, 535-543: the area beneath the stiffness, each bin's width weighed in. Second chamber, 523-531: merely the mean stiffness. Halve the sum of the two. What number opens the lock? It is 156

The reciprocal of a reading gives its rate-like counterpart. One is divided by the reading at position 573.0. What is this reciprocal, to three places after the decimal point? 0.036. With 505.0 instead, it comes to 0.025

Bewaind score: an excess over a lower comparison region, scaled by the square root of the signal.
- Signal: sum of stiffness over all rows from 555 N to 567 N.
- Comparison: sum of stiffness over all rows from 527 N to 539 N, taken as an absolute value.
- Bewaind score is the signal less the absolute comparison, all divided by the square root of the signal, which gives -3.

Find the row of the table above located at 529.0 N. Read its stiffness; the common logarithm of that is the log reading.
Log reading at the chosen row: 1.37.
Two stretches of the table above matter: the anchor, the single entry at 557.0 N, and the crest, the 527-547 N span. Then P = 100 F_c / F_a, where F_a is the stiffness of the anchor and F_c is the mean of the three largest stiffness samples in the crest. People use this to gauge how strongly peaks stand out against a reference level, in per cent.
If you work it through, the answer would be 174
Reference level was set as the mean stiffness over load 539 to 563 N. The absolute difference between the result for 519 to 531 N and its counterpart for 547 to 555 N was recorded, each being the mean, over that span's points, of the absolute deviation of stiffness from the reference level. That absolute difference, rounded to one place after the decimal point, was 2.8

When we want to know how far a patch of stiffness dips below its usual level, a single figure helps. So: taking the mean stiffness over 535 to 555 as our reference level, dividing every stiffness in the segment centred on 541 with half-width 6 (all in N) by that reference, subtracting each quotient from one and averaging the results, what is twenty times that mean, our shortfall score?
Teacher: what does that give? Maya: -1.2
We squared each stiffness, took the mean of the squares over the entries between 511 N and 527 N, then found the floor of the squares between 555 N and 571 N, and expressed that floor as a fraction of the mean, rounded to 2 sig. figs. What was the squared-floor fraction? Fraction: 0.19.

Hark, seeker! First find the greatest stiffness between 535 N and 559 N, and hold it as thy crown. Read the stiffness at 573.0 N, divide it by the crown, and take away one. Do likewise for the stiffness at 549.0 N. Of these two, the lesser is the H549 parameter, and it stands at -0.27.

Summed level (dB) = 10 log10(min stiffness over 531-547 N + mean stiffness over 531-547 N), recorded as 17.5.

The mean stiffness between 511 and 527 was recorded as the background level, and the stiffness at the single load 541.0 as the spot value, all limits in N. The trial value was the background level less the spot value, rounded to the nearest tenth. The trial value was -1.0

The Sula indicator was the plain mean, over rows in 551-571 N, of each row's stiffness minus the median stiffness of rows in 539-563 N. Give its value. -10.5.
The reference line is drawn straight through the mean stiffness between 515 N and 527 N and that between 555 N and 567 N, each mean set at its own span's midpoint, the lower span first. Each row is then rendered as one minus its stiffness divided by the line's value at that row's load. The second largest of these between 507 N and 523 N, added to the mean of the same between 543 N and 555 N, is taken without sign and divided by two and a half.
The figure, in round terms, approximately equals 0.16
